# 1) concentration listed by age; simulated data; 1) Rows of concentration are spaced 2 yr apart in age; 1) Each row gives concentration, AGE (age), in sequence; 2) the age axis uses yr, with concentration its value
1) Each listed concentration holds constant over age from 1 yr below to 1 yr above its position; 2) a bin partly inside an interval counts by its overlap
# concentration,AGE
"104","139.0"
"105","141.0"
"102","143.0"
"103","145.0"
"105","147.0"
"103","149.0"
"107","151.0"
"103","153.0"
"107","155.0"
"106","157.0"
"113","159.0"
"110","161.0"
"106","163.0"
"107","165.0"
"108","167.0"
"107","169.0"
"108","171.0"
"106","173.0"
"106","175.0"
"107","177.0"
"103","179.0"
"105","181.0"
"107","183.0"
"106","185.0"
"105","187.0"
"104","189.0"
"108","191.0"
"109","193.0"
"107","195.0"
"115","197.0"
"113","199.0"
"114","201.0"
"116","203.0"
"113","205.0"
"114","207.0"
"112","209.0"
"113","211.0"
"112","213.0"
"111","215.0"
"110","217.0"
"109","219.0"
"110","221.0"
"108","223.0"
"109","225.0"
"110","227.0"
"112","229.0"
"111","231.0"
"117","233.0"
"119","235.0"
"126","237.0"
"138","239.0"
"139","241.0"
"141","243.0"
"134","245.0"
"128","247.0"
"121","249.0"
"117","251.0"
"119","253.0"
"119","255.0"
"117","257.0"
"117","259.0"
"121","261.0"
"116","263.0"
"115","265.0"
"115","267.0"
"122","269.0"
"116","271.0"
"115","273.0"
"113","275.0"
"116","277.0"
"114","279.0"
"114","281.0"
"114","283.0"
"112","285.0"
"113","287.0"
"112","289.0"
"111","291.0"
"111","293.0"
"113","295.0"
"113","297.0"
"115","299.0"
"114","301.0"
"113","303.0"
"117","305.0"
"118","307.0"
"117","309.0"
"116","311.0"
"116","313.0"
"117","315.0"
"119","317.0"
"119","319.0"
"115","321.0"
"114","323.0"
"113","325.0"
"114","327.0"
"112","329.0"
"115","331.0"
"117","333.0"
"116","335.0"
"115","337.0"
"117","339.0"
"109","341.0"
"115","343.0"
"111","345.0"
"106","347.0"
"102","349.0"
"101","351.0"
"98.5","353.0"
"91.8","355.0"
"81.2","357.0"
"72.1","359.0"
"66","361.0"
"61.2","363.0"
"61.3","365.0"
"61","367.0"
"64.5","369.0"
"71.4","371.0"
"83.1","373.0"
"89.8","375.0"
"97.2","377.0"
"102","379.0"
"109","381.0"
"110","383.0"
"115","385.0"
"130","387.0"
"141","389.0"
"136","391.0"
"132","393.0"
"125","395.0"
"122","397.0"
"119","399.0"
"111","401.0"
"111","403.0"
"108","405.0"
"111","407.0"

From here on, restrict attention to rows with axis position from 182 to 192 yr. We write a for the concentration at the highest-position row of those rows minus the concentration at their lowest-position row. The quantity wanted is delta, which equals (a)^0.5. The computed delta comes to 1.0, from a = 1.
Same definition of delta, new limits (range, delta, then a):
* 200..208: 0.0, 0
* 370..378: 5.1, 26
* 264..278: 1.0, 1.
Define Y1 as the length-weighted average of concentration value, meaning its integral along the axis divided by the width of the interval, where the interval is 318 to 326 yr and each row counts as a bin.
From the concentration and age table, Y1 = 115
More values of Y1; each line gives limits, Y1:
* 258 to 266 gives 117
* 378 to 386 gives 109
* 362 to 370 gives 62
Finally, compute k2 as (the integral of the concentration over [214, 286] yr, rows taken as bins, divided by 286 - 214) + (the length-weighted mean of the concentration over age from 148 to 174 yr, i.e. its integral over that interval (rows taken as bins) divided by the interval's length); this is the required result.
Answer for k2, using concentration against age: 225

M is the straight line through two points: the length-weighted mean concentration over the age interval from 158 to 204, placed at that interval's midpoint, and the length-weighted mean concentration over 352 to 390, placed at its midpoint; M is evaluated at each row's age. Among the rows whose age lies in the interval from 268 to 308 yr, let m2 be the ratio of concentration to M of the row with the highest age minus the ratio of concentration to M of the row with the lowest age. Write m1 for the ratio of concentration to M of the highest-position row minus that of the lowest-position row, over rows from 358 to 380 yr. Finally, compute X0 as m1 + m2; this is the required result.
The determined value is 0.4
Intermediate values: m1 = 0.35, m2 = 0.01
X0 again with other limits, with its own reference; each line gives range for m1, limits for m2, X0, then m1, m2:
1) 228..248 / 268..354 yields 0.0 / 0.18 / -0.15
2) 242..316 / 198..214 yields -0.1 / -0.15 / 0.00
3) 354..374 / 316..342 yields -0.2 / -0.08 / -0.08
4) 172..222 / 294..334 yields 0.2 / 0.08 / 0.09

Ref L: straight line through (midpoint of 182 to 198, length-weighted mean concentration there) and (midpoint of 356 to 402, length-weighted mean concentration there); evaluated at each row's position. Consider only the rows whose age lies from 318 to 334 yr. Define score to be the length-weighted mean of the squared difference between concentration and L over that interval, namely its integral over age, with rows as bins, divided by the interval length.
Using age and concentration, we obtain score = 199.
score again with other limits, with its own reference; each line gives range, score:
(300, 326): 213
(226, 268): 361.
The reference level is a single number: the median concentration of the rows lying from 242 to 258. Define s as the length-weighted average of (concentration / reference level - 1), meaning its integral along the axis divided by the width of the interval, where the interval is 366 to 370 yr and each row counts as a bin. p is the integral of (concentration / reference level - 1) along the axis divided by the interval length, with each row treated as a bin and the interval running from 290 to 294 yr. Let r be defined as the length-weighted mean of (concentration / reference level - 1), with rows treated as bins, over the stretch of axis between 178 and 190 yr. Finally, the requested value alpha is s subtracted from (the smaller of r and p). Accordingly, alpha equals 0.4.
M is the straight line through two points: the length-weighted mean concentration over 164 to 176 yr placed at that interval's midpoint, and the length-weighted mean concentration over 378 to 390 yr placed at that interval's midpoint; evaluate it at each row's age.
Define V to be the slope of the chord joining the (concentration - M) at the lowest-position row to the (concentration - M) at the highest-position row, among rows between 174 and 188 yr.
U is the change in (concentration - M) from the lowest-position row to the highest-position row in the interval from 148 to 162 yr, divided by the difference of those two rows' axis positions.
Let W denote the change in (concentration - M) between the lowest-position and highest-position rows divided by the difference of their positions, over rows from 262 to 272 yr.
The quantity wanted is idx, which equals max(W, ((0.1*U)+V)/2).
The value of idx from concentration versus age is 0.0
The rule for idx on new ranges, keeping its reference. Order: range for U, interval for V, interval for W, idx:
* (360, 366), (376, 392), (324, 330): 1.3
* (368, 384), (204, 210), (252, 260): 0.0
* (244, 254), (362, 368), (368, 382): 3.7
